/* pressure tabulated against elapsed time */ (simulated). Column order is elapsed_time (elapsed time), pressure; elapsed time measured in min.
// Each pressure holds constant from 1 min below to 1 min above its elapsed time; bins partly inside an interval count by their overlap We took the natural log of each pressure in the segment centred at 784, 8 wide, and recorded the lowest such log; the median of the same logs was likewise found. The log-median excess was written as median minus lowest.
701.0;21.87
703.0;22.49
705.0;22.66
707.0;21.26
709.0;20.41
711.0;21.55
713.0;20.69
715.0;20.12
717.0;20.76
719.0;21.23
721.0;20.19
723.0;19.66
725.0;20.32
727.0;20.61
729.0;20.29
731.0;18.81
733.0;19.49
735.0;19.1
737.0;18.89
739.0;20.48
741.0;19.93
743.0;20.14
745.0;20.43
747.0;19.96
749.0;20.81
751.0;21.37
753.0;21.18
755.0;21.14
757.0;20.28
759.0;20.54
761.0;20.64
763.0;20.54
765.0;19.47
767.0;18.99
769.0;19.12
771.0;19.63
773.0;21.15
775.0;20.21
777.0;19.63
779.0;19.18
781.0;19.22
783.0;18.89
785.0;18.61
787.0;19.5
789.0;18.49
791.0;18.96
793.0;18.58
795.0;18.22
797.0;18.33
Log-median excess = 0.024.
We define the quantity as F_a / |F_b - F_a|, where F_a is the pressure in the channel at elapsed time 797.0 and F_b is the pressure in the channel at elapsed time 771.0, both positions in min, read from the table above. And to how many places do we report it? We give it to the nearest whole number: 14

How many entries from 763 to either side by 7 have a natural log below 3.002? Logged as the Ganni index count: 3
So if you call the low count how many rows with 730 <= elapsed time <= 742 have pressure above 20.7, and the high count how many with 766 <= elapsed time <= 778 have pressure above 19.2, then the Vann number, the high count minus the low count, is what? 4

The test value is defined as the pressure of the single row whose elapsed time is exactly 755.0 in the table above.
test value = 21.14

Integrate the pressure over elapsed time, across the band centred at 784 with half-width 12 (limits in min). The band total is 461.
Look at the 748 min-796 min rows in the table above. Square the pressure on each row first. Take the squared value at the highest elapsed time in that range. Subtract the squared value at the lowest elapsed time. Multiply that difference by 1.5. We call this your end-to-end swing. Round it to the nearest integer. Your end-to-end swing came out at -152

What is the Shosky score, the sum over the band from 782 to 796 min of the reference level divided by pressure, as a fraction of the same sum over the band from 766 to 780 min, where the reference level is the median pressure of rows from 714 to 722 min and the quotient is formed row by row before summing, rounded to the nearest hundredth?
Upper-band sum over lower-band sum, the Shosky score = 1.05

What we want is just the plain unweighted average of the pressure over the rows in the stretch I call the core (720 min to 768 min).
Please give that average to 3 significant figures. 20.1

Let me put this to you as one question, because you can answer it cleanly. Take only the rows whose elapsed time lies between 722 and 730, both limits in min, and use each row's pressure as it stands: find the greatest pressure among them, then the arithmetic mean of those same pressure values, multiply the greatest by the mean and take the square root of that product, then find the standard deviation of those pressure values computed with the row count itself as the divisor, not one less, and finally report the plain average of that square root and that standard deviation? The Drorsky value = 10.4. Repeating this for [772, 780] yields 10.7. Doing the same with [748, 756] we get 10.7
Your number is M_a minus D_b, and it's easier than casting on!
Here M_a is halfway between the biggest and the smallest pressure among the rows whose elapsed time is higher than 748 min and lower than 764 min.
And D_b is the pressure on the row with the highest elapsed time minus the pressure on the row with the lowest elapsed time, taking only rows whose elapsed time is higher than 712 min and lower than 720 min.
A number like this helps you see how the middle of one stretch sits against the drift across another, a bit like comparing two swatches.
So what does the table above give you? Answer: 20.3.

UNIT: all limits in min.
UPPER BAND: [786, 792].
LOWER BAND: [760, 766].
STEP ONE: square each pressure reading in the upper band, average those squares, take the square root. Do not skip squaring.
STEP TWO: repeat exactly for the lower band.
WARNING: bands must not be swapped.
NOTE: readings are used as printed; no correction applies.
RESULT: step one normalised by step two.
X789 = 0.94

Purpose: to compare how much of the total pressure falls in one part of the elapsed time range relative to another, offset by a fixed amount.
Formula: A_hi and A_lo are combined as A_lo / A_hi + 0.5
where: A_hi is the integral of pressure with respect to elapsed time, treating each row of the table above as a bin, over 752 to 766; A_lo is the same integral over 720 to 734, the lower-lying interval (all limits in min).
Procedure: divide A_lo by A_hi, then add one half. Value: 1.47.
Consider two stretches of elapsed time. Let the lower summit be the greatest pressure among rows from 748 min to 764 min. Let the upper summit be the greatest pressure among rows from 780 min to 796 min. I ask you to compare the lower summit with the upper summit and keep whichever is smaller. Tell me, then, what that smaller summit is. 19.5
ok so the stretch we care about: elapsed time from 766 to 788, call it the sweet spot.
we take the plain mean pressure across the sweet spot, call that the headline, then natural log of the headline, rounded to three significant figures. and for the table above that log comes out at 2.97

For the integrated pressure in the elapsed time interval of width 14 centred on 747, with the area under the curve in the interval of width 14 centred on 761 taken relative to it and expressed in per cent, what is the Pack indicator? 98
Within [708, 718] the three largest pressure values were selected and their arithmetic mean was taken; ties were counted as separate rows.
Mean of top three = 21.0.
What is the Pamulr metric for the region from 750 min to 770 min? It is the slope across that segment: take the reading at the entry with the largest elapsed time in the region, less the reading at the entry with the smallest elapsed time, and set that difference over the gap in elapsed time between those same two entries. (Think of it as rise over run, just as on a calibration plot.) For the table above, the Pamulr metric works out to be -0.125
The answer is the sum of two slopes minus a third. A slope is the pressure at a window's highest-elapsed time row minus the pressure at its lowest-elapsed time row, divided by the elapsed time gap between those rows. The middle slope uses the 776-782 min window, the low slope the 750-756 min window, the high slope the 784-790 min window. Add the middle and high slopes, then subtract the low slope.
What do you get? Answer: -0.1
